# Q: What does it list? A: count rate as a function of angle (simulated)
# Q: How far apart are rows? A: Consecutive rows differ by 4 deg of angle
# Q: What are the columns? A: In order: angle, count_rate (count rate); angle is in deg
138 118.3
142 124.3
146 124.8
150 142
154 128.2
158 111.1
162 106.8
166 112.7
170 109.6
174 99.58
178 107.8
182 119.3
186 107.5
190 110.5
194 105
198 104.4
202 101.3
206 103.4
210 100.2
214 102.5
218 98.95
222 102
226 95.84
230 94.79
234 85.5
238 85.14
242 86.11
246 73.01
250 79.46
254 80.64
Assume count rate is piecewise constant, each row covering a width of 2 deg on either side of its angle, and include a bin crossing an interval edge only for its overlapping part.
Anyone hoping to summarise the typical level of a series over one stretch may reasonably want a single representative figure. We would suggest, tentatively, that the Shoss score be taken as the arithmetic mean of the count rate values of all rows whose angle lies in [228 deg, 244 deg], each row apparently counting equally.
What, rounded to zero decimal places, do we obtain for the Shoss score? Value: 88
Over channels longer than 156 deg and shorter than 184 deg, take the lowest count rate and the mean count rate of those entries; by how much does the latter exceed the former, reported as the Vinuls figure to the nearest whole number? 10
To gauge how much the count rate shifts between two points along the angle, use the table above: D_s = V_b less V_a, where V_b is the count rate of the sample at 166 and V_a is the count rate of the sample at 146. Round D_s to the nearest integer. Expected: -12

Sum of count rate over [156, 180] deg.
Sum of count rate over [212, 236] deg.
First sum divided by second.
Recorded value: 1.12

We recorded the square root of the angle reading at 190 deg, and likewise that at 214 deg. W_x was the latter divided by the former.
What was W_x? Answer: 0.96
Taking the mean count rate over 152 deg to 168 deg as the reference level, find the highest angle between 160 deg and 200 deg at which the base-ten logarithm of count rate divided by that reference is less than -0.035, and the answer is 198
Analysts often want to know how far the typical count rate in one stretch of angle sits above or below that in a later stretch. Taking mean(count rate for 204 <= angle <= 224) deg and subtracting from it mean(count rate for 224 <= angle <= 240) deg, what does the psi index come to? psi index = 11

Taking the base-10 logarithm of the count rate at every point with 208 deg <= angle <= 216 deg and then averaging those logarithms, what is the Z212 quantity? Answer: 2.01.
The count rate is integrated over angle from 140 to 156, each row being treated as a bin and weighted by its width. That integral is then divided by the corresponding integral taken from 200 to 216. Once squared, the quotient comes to 1.62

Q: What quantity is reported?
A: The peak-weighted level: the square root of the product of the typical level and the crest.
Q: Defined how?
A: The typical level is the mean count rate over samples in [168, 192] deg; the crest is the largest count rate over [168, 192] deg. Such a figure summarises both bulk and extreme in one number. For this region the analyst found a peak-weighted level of 114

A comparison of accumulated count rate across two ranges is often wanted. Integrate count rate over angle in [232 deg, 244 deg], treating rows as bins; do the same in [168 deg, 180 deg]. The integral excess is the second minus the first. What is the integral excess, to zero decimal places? 241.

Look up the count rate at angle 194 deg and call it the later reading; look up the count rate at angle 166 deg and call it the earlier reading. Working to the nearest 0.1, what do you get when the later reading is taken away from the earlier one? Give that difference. 7.7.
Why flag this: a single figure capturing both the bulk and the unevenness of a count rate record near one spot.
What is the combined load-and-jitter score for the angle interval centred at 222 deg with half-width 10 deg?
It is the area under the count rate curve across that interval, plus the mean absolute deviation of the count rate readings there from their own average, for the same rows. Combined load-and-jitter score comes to 1979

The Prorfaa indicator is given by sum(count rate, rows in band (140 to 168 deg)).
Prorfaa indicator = 850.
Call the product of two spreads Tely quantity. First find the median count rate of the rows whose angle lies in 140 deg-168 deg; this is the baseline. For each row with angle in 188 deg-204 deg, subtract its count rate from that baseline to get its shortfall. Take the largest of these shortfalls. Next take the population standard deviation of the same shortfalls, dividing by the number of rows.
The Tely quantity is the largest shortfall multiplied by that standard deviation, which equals 76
